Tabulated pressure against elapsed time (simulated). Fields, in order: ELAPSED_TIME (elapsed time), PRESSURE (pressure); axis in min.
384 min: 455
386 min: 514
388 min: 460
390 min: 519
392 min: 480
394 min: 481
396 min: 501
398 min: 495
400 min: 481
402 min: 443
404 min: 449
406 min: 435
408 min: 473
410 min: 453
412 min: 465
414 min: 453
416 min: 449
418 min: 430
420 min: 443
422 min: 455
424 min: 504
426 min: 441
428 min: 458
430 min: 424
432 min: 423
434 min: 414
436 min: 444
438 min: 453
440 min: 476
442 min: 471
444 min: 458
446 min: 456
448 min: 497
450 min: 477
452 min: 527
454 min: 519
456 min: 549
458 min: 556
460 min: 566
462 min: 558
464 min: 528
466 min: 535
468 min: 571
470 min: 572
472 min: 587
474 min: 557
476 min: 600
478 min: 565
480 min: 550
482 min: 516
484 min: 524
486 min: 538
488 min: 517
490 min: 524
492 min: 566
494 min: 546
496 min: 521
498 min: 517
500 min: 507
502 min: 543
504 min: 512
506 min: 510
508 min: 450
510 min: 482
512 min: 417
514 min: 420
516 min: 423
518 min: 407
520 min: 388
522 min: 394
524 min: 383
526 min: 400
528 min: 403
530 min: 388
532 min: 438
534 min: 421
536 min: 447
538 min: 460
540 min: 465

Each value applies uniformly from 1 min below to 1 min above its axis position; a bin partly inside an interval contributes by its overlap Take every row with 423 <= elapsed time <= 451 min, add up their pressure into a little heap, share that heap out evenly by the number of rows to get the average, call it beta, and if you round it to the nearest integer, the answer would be 457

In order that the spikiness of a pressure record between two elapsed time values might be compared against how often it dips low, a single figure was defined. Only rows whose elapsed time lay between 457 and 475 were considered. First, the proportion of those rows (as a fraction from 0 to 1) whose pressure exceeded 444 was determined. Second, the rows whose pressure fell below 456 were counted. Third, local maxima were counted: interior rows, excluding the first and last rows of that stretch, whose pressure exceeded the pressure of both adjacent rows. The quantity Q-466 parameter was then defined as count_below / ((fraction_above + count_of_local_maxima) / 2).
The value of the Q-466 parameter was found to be 0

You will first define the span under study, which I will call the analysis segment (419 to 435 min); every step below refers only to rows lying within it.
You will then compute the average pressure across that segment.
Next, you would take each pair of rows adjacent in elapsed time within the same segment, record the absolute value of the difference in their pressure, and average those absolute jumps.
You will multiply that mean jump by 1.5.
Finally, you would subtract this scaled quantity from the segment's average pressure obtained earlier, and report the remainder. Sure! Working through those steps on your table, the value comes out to 406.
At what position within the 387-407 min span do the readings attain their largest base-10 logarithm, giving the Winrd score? 390 min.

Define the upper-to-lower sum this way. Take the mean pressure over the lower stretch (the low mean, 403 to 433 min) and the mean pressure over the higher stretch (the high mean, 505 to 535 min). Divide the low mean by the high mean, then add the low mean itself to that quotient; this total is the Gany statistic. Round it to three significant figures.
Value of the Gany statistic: 451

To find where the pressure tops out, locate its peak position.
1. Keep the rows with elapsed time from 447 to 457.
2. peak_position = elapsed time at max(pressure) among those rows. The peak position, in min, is 456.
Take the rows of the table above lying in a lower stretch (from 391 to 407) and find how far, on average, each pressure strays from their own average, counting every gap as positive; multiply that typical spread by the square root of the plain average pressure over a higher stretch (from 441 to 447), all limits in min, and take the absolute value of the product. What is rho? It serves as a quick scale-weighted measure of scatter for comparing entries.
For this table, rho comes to 456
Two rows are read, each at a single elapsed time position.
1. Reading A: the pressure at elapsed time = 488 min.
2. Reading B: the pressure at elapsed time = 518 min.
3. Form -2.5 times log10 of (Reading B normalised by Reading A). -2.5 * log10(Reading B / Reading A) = 0.26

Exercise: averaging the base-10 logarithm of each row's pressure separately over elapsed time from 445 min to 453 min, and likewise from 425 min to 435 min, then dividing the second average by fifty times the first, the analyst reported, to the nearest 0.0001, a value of 0.0196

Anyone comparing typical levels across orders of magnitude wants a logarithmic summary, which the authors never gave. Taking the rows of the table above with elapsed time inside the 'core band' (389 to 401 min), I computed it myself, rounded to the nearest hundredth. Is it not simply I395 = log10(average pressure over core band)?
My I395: 2.69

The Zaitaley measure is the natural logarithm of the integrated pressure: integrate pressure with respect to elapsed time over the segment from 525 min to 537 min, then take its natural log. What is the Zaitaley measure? 8.52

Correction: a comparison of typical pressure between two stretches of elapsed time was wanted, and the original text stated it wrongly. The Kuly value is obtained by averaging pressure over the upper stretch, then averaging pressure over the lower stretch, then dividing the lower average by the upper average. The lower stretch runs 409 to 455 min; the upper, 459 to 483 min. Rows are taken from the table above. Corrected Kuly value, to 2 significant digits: 0.82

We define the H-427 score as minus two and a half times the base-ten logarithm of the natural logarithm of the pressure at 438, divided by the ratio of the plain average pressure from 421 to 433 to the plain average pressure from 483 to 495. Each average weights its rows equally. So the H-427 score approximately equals -2.15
